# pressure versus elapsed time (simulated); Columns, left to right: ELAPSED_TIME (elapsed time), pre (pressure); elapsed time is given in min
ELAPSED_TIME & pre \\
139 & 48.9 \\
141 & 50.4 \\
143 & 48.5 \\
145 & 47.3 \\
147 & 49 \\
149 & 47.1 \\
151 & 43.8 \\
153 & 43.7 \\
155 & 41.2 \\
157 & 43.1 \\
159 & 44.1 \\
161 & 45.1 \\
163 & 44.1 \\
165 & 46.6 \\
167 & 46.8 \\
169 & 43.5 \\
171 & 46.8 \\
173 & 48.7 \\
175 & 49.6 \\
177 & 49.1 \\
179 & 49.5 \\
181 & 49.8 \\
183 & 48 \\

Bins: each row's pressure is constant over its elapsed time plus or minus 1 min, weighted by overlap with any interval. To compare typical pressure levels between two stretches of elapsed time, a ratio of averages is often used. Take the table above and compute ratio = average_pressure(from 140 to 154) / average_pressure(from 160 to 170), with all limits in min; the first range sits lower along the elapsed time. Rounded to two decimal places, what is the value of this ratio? 1.04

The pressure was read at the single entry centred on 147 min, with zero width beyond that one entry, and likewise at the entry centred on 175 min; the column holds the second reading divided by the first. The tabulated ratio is 1.01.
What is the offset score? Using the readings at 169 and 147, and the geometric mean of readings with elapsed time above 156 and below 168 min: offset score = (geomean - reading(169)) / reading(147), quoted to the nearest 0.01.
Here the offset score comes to 0.03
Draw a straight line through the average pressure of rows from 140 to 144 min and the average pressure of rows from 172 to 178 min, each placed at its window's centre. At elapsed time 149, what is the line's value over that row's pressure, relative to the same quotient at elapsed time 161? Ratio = 0.96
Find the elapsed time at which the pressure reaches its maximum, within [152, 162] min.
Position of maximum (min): 161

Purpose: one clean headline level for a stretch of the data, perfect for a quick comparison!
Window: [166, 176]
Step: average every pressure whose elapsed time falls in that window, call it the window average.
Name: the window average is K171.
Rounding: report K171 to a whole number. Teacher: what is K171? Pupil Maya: 47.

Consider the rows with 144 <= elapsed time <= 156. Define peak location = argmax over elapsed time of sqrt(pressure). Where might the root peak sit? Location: 147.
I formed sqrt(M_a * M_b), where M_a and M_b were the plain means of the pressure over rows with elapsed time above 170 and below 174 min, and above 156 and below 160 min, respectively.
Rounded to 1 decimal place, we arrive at 45.6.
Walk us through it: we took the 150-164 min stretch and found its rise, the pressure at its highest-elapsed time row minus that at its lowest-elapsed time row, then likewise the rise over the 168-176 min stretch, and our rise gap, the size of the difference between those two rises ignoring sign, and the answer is 5.8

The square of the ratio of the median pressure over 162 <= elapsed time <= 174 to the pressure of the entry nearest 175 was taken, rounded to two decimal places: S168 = 0.89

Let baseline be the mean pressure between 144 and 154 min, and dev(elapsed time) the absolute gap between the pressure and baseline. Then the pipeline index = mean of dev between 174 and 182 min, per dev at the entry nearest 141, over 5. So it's 0.16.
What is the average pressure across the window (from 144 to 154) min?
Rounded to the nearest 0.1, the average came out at 46.2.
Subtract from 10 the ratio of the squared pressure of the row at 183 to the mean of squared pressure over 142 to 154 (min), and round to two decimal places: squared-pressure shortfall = 8.94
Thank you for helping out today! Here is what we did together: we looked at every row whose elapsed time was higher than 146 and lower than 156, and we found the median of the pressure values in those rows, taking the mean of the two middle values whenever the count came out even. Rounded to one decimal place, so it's 43.8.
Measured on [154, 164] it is 44.1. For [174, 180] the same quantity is 49.5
